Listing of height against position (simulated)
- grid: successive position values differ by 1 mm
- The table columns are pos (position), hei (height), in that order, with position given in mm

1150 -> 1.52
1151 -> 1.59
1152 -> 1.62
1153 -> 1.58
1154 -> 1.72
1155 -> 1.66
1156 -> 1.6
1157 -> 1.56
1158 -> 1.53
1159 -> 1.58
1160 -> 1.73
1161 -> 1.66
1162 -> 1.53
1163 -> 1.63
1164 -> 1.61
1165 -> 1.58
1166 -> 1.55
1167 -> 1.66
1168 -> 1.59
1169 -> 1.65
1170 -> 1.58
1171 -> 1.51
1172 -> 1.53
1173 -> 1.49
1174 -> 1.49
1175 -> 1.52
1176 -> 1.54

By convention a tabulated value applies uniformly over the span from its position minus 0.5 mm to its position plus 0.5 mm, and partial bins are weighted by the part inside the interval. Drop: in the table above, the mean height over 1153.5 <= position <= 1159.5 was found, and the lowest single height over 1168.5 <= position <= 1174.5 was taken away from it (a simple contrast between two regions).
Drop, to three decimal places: 0.118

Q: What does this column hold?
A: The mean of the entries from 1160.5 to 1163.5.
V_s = 1.61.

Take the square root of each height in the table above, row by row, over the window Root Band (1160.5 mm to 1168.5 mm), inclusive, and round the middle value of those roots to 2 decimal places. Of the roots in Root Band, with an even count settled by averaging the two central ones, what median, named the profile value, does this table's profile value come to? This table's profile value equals 1.26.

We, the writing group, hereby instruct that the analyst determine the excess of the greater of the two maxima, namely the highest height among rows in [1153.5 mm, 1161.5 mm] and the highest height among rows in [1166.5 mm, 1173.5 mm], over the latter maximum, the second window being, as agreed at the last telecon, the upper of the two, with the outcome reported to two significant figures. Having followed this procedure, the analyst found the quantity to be 0.070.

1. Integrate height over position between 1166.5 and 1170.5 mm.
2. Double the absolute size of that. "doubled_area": 13.0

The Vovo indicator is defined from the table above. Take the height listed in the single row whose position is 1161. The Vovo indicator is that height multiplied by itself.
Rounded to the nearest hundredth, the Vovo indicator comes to 2.76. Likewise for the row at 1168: 2.53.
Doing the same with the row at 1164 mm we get 2.59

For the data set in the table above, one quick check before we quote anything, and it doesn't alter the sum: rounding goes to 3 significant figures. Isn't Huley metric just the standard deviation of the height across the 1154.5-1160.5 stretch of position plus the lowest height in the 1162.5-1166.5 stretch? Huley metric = 1.62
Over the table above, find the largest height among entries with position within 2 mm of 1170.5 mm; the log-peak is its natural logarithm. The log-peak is 0.501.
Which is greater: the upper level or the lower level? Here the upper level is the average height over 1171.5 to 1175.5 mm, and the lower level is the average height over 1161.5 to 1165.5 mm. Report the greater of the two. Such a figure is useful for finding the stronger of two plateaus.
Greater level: 1.59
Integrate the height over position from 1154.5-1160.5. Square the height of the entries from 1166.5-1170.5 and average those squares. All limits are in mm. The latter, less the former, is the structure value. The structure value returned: -7.0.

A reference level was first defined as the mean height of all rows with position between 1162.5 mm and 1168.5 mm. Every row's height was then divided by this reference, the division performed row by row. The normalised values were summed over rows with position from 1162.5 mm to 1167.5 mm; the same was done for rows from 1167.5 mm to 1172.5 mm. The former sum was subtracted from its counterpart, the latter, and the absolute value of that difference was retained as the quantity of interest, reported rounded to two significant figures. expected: 0.11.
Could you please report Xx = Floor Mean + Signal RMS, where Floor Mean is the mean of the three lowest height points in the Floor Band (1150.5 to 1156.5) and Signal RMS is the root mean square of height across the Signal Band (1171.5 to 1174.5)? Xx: 3.09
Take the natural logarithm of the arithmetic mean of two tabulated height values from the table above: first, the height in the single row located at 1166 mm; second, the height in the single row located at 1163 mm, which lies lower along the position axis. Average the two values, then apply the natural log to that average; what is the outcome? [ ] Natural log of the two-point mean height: 0.464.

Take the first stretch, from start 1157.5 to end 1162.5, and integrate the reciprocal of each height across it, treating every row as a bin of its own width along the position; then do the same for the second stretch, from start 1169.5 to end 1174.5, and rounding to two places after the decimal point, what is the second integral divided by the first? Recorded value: 1.05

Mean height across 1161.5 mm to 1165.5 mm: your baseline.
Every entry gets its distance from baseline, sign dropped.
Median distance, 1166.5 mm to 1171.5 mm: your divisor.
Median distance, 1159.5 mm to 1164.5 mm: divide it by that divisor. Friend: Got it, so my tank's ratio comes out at 0.9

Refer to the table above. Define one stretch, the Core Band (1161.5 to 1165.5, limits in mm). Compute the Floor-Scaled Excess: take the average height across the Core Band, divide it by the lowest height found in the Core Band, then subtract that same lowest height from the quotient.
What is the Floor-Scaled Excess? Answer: -0.492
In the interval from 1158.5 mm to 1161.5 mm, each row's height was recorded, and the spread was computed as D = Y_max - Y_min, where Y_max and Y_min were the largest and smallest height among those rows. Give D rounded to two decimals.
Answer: 0.15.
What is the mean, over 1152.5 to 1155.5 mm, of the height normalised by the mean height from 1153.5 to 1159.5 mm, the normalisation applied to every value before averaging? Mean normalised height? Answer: 1.028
